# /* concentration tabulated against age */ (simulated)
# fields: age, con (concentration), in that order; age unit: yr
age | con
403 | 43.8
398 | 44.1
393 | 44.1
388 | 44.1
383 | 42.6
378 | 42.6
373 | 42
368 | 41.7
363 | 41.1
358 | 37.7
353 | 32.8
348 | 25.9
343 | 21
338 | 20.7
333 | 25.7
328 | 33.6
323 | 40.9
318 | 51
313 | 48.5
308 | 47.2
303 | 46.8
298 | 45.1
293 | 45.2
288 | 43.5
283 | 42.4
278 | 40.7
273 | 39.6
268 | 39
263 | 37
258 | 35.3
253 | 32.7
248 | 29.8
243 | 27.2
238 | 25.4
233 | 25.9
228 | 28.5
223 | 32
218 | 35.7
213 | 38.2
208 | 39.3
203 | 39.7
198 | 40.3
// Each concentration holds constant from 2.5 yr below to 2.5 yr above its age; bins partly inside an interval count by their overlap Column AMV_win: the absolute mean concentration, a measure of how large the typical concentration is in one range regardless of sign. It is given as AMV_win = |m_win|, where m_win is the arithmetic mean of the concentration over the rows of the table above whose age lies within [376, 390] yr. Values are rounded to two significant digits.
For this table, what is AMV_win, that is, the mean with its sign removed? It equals 43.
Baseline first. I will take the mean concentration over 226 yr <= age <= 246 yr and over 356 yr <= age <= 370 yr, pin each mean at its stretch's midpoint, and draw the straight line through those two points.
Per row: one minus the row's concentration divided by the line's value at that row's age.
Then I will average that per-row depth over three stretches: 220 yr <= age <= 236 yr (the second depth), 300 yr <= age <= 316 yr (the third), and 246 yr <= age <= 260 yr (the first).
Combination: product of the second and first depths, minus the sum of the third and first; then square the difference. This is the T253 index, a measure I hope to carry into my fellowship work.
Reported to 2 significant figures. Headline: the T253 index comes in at 0.29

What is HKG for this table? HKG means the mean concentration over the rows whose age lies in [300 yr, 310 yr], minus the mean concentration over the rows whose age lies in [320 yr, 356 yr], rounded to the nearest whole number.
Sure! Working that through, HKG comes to 18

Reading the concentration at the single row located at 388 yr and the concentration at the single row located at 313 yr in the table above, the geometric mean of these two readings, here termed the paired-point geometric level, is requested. 46.2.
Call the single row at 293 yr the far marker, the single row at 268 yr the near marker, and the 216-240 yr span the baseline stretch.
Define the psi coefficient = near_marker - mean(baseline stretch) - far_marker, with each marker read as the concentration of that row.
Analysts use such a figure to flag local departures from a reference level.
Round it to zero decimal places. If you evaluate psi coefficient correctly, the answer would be -36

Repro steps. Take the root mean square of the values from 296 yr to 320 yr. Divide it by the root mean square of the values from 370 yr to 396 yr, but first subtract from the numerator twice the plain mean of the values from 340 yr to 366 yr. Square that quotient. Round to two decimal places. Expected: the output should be 0.13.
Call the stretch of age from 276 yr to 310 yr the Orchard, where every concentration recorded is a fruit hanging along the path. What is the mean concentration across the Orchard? 44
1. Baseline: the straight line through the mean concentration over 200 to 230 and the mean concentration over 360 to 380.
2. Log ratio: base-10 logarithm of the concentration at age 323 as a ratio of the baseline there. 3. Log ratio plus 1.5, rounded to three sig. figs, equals 1.51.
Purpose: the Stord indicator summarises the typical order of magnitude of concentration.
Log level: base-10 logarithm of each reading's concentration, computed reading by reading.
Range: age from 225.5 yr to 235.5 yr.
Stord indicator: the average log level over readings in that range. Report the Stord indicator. 1.43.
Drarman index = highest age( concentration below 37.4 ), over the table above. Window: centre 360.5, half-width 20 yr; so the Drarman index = 353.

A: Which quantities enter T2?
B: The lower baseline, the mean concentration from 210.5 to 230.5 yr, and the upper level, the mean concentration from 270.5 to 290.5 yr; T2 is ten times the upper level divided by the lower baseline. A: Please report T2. 12.4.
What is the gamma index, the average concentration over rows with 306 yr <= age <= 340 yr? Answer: 38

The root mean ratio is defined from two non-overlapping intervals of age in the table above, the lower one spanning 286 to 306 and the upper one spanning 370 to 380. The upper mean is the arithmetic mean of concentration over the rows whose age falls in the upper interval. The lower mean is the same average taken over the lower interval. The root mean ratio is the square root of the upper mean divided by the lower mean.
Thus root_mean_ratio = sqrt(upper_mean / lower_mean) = 0.97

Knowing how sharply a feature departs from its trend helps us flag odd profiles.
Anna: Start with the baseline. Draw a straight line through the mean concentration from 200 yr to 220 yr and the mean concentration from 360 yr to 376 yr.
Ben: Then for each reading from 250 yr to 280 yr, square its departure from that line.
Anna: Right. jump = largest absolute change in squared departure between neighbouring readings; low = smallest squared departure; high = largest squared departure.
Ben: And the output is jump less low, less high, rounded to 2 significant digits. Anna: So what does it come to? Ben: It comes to -16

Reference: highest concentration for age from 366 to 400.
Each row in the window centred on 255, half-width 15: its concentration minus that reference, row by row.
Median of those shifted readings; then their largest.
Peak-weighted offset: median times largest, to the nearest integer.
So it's 52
